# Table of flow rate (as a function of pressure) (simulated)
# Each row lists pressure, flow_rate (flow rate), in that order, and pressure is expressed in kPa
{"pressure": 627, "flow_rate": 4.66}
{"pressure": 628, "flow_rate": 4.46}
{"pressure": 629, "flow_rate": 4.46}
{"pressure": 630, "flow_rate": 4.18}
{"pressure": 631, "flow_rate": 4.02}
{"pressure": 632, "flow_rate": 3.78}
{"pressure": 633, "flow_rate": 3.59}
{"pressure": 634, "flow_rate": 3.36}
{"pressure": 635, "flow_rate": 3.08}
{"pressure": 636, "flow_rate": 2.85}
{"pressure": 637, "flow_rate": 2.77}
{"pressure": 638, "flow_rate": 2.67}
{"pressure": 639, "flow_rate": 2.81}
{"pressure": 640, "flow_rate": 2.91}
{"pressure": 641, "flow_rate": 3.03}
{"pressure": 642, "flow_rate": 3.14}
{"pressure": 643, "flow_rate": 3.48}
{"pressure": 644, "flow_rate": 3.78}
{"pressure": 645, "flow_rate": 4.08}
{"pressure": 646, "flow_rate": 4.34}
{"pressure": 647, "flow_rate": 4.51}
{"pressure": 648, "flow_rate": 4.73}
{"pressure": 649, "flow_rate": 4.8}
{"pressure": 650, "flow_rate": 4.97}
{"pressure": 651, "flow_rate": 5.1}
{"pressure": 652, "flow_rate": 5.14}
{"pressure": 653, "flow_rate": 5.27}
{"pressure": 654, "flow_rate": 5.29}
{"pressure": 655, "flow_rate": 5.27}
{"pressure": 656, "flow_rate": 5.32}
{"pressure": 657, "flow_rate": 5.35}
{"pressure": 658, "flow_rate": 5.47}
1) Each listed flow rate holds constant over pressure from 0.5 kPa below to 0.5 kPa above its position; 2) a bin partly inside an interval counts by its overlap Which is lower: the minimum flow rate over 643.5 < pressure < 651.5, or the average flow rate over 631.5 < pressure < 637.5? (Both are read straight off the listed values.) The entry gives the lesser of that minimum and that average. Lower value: 3.2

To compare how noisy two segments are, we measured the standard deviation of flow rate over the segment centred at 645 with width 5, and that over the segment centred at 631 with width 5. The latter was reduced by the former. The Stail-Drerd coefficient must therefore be -0.1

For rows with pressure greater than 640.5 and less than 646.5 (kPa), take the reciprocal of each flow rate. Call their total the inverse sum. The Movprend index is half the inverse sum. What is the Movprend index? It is 0.84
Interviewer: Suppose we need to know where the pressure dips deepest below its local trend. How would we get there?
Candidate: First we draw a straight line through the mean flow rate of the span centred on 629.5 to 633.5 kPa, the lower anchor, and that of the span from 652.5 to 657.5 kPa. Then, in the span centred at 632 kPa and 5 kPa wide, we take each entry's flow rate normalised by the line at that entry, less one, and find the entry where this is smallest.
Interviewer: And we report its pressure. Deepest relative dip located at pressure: 634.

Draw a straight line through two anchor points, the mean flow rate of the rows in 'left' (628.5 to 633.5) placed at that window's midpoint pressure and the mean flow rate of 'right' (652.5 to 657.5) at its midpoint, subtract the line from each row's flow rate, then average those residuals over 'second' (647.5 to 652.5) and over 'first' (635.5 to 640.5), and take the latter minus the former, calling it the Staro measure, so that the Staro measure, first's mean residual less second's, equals -1.5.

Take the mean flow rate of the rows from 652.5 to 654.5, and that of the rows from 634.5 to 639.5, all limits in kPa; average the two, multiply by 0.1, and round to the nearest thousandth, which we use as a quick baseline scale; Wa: 0.406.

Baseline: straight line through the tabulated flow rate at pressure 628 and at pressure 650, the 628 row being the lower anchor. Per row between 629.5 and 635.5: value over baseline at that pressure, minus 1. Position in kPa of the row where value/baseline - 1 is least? 635 kPa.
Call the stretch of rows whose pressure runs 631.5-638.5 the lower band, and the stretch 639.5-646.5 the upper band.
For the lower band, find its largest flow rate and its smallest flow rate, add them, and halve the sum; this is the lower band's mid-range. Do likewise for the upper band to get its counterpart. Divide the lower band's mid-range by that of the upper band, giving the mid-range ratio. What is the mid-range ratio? 0.89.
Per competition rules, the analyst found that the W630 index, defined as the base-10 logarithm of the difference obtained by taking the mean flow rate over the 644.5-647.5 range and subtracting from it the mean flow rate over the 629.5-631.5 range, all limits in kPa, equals -0.7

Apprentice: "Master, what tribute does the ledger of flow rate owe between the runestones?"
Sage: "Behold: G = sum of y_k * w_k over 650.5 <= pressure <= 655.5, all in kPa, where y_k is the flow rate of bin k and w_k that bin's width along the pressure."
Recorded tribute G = 26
